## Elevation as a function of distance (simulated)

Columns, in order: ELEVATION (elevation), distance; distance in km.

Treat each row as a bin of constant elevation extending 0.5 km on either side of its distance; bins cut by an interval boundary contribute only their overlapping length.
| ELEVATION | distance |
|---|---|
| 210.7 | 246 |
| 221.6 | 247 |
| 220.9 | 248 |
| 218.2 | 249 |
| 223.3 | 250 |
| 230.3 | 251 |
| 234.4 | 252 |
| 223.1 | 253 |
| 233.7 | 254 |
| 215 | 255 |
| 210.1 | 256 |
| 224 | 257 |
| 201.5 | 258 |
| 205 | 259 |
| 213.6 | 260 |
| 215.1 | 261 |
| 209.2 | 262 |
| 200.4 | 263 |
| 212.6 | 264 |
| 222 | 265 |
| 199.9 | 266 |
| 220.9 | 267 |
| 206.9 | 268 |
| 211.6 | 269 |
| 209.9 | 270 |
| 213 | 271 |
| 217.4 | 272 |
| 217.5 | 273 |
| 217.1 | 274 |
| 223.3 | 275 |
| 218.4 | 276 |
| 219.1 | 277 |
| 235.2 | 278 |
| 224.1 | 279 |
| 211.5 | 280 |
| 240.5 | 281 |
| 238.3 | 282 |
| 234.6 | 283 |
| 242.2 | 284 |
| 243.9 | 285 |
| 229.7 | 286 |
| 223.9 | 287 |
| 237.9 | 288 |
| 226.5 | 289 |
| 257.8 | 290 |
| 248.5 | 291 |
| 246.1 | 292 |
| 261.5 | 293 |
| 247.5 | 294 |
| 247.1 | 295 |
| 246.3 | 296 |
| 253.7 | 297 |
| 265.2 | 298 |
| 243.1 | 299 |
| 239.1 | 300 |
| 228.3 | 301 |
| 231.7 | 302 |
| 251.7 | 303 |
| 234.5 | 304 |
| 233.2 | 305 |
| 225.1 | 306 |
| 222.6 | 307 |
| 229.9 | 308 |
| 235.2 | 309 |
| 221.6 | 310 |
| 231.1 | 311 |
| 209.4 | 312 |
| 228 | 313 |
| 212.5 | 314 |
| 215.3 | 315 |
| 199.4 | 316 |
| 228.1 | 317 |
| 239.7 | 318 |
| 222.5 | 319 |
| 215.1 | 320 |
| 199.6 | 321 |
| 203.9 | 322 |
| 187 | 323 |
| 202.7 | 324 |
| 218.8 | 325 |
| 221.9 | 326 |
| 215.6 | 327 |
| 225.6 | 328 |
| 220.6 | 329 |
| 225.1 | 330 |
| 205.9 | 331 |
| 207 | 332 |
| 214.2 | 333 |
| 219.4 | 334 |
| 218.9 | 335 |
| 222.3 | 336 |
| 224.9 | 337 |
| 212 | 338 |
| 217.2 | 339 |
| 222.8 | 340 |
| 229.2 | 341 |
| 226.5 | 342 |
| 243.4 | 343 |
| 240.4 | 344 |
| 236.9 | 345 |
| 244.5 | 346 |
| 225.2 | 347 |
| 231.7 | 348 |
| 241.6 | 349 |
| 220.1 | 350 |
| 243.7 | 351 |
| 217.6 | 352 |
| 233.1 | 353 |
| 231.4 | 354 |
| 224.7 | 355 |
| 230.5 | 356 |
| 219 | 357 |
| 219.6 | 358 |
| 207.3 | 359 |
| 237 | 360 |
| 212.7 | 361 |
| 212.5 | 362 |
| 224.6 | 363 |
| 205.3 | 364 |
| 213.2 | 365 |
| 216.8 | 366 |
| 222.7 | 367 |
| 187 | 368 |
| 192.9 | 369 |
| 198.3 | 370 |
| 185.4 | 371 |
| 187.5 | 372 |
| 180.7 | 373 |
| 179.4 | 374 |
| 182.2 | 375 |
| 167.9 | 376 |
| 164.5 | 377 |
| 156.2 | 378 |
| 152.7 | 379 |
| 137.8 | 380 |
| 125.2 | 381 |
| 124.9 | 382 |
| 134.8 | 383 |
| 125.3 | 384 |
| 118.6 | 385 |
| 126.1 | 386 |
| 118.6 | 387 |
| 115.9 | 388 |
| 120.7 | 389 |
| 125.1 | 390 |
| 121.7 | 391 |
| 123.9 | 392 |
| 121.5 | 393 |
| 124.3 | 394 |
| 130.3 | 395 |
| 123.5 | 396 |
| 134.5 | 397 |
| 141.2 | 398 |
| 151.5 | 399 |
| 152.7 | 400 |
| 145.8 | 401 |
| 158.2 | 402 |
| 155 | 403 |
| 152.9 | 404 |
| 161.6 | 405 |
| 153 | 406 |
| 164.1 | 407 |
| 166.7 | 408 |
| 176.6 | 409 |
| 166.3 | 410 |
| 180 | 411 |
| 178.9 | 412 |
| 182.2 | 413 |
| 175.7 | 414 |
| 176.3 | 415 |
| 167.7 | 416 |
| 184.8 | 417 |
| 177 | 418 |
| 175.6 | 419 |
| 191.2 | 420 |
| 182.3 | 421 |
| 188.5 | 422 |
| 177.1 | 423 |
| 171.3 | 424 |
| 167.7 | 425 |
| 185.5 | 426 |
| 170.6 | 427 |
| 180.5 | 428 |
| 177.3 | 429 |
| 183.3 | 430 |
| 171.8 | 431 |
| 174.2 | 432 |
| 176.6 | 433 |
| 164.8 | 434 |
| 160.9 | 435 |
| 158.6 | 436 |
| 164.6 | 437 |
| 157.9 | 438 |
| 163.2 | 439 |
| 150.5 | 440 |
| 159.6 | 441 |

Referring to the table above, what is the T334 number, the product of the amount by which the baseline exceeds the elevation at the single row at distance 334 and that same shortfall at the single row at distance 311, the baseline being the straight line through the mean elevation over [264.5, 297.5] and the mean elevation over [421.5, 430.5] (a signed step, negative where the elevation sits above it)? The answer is 98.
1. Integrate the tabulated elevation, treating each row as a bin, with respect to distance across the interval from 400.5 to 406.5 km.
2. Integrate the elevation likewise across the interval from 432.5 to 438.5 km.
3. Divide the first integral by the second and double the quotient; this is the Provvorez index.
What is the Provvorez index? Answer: 1.9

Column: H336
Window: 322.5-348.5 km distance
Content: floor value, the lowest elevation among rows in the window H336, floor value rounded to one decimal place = 187.0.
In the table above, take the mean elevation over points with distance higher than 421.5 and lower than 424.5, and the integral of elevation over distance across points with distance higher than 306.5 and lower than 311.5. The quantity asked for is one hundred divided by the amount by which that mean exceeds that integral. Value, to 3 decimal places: -0.104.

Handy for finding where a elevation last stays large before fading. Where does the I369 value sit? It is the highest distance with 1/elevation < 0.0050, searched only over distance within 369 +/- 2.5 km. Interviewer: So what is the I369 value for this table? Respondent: 367 km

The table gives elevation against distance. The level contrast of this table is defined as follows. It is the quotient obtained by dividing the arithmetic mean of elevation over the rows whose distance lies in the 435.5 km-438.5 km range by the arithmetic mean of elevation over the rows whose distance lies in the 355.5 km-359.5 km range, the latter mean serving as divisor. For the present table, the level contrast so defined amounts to 0.73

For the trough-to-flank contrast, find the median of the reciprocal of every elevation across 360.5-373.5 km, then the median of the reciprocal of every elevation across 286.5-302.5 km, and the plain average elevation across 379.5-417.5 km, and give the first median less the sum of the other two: -146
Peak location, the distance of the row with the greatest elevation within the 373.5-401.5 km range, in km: 375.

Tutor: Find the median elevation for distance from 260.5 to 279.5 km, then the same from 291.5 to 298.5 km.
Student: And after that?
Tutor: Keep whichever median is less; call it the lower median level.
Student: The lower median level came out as 217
